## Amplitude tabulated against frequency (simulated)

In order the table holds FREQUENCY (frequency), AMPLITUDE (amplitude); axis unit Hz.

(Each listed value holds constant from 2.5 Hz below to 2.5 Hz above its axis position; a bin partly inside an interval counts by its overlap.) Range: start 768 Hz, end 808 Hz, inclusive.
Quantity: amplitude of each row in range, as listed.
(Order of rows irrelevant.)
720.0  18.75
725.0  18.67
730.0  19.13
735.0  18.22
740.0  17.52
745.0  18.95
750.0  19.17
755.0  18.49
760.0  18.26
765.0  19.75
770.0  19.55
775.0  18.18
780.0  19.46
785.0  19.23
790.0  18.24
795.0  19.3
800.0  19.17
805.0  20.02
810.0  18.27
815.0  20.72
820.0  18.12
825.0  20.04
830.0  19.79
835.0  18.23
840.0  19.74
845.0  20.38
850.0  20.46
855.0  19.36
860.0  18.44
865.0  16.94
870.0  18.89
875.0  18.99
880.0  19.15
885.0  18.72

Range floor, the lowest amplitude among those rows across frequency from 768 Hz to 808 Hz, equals 18.18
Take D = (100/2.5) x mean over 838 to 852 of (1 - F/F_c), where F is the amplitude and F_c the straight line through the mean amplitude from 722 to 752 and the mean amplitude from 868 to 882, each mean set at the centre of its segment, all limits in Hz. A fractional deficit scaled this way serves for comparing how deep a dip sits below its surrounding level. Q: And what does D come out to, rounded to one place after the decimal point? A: -2.7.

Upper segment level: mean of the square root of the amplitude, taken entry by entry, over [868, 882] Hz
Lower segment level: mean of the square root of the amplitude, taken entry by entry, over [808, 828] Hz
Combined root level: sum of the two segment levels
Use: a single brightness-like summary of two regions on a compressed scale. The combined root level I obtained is 8.75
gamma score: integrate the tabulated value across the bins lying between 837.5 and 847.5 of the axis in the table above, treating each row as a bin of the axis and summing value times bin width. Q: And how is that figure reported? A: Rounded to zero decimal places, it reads 201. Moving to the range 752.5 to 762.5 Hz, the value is 184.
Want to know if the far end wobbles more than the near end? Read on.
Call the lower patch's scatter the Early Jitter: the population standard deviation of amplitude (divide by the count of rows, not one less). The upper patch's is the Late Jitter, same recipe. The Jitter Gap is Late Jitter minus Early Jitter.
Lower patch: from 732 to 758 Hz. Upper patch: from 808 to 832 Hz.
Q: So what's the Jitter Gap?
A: 0.44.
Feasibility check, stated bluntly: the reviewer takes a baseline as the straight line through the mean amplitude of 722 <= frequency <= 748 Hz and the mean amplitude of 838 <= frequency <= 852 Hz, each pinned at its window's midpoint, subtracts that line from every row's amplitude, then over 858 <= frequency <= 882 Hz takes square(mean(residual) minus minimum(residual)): 2.1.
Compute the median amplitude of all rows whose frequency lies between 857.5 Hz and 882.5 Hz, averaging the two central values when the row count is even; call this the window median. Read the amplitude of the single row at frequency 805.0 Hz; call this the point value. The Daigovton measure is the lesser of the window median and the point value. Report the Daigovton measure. 18.9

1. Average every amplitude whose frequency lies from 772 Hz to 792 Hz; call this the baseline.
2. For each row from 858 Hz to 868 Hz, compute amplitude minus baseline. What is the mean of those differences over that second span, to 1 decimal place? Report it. -1.1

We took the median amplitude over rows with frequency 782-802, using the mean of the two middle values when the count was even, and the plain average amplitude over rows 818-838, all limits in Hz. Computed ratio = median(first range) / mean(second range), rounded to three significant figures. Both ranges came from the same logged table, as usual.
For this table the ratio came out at 1.01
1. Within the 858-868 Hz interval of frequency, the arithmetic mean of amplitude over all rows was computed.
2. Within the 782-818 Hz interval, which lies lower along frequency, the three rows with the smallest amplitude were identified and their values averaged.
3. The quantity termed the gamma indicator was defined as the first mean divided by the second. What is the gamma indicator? 0.95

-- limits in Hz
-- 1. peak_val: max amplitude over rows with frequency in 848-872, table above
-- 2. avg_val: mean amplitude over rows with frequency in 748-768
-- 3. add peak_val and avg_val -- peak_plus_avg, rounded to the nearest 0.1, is 39.4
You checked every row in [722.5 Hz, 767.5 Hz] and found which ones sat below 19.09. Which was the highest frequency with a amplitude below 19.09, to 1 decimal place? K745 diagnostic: 760.0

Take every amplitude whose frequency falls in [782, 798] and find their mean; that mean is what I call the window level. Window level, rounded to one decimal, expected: 18.9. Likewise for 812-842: 19.4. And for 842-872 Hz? 19.1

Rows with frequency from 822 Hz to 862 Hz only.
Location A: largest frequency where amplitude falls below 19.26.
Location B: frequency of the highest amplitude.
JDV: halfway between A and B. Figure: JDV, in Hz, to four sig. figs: 855.0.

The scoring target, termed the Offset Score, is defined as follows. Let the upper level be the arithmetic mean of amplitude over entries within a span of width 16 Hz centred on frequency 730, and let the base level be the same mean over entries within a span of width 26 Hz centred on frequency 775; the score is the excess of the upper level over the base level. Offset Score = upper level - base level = -0.56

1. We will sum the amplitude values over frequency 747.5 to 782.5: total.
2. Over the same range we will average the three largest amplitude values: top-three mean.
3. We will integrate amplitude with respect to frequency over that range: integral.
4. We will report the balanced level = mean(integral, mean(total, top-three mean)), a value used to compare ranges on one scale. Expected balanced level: 370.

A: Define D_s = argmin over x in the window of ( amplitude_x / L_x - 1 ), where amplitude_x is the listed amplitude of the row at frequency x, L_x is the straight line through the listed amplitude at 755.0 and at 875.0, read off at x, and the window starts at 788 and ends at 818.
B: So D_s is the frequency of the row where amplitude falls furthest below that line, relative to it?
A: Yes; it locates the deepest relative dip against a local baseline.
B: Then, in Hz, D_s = 810.0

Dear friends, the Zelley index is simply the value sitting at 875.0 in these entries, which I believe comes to 18.99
